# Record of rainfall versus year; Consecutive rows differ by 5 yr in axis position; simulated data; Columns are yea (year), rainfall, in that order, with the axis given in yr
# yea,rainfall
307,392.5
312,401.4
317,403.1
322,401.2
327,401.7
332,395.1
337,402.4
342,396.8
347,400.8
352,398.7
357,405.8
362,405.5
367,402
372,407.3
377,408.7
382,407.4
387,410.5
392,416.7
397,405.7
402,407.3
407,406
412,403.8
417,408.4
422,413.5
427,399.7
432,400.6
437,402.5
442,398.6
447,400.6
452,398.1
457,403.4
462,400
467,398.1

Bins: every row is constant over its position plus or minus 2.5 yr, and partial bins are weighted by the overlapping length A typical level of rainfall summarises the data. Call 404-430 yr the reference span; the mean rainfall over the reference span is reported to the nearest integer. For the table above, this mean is 406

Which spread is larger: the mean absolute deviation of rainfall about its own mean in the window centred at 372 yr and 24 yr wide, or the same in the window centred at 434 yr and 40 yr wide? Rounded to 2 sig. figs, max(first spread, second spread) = 4.1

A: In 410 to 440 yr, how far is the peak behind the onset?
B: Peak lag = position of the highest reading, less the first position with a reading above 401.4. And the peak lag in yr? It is 10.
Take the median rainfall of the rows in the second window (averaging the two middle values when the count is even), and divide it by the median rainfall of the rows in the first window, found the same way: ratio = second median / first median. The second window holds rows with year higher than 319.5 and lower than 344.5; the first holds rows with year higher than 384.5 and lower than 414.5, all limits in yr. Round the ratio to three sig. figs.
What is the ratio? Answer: 0.987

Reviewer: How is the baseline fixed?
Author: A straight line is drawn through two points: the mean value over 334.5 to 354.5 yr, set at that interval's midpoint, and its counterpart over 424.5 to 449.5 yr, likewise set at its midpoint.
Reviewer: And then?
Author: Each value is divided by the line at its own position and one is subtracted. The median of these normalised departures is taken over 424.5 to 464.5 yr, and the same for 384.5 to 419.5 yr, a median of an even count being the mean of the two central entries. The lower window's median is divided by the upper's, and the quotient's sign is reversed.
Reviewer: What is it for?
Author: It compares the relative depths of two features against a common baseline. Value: 30.3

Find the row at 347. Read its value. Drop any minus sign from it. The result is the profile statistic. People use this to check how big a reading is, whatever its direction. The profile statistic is 401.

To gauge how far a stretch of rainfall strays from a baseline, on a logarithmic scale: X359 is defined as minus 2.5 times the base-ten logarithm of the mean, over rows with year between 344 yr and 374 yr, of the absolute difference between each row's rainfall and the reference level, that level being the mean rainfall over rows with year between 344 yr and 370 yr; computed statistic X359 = -1.14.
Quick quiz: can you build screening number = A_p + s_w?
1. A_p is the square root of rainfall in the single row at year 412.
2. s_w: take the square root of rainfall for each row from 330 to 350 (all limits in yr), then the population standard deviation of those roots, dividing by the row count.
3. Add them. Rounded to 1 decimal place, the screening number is 20.2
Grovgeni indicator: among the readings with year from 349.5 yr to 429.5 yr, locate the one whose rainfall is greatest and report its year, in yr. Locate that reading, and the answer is 392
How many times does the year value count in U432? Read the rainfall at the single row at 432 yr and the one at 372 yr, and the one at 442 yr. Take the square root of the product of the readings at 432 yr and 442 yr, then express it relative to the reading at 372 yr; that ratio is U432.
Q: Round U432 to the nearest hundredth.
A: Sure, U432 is 0.98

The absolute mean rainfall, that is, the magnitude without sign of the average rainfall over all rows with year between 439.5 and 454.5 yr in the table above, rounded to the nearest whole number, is 399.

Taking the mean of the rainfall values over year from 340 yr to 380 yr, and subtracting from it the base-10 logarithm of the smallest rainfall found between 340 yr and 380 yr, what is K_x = 401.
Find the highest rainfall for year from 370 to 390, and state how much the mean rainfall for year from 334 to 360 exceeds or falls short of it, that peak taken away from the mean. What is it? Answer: -10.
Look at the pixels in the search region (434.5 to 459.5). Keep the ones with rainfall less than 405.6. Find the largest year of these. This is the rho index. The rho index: 457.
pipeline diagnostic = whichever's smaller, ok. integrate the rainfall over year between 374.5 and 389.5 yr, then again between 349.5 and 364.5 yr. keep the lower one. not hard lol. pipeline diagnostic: 6050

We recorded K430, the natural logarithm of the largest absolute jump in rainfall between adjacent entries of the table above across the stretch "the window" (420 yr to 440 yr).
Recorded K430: 2.62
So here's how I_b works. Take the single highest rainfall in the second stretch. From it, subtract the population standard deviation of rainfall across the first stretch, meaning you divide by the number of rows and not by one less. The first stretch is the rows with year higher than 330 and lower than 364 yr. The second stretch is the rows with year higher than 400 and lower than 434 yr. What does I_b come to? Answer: 410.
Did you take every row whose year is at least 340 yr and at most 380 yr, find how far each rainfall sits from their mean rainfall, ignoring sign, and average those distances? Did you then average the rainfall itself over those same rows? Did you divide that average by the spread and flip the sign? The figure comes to -111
